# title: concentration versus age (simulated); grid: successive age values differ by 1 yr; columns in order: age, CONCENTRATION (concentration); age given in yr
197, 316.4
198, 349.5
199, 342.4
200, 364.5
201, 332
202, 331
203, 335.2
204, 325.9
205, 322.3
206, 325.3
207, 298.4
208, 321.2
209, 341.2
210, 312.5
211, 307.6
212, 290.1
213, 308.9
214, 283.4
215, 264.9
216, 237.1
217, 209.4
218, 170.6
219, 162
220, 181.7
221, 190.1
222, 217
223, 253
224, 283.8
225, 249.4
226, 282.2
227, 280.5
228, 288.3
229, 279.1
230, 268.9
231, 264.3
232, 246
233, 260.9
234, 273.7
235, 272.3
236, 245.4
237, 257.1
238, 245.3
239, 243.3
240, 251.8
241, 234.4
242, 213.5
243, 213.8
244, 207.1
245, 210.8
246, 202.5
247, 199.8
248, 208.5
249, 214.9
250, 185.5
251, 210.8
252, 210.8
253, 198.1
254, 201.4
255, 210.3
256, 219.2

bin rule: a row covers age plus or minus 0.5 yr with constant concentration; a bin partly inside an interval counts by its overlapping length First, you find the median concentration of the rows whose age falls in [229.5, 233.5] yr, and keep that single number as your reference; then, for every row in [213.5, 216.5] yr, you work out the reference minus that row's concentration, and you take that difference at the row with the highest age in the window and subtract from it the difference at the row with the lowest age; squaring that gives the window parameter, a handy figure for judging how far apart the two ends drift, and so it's 2144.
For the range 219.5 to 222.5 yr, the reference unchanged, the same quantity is 1246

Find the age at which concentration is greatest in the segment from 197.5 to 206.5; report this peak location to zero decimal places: 200 yr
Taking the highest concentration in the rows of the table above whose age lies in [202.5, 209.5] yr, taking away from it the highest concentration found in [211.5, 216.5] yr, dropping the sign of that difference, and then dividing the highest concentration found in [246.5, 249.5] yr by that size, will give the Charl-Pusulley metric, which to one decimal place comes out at 6.7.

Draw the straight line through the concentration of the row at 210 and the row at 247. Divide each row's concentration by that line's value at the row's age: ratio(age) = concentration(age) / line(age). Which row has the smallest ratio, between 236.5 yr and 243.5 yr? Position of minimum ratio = 242 yr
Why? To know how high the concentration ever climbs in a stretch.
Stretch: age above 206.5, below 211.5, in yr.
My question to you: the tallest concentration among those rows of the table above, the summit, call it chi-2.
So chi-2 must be 341.2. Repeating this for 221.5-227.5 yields 283.8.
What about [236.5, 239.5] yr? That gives 257.1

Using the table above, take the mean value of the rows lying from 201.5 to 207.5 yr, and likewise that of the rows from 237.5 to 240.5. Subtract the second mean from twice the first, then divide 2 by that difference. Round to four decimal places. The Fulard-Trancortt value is 0.0050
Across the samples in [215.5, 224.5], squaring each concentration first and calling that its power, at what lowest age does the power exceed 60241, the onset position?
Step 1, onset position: 223 yr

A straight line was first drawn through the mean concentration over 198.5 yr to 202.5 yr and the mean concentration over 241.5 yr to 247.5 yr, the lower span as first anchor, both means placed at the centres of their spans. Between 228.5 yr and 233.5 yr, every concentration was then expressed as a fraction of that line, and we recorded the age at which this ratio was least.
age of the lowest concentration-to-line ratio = 232 yr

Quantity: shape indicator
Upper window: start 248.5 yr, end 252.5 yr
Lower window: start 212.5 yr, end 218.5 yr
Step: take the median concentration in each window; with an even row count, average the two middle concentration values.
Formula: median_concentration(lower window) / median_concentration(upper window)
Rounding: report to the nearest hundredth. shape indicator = 1.19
